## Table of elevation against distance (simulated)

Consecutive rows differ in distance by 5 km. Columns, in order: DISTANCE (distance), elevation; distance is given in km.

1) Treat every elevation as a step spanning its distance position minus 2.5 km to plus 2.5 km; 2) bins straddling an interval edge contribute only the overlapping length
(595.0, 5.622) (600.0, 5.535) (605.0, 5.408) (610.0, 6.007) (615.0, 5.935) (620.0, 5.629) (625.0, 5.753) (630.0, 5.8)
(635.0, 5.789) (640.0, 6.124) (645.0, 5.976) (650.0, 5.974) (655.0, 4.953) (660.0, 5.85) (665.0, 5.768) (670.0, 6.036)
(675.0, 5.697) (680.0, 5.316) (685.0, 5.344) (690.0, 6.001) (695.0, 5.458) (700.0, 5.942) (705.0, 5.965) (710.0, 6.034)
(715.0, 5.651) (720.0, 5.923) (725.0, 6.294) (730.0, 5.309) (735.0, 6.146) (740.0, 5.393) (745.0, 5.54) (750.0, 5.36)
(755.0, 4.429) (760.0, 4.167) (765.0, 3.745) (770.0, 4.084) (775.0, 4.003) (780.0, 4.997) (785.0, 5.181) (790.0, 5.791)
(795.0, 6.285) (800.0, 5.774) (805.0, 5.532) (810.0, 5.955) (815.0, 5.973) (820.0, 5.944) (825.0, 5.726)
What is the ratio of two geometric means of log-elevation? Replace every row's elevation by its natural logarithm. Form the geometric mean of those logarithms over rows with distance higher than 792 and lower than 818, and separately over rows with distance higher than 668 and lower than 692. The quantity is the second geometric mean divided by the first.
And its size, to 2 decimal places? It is 0.98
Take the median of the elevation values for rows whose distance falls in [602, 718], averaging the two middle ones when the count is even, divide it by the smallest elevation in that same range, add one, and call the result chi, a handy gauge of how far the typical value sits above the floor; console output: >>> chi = 2.17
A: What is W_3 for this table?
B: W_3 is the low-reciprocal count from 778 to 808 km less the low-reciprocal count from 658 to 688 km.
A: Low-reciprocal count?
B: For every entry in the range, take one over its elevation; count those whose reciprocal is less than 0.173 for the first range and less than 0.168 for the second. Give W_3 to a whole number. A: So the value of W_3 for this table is 1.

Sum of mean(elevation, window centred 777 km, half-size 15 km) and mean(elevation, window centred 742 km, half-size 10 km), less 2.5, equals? 7.7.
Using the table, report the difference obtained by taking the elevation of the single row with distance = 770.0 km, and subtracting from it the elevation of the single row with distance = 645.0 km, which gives -1.9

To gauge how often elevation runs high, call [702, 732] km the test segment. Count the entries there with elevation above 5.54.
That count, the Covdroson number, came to 5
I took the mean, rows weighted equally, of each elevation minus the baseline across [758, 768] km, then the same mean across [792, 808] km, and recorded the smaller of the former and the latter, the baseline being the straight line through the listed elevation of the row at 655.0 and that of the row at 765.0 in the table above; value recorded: 0.18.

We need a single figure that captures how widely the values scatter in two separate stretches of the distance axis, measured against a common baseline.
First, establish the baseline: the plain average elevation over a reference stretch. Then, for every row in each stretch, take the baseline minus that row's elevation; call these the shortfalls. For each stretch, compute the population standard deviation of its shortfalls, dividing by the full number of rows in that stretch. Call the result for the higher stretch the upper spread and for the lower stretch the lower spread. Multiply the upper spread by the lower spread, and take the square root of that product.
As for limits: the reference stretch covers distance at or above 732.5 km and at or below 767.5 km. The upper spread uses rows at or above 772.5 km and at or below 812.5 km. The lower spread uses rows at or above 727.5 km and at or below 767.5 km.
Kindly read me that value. 0.71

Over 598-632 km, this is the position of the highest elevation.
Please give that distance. 610.0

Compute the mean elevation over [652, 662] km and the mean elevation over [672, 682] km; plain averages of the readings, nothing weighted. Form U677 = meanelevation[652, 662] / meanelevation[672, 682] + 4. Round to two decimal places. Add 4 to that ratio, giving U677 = 4.98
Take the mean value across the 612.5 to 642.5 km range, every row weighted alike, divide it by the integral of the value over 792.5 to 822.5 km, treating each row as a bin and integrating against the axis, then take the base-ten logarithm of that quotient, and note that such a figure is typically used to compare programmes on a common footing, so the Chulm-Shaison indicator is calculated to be -1.48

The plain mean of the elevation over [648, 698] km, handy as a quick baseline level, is 5.64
